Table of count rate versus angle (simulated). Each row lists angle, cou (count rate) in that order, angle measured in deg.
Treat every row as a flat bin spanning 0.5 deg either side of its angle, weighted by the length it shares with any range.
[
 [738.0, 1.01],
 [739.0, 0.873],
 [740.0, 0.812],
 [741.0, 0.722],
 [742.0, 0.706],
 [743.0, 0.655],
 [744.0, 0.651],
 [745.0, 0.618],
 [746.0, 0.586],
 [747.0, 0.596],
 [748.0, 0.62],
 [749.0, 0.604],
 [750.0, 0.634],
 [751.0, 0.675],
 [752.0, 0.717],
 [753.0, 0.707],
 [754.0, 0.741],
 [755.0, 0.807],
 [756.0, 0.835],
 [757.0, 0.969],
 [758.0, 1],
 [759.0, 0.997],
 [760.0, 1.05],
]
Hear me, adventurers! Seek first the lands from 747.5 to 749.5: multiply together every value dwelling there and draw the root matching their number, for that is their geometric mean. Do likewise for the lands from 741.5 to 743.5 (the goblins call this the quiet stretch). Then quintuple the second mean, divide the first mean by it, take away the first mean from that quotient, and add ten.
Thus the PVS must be 9.57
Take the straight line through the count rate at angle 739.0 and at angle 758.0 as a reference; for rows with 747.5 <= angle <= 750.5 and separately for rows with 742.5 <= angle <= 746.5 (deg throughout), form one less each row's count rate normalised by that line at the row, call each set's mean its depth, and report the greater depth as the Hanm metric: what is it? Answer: 0.34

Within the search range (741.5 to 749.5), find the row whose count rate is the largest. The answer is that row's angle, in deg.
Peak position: 742.0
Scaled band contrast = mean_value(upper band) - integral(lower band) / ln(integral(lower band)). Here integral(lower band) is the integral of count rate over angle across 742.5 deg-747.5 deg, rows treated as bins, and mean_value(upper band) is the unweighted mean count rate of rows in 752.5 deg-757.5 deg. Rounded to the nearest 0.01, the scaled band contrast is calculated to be -1.93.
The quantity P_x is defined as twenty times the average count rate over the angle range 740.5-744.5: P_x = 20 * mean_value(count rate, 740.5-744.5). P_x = 13.7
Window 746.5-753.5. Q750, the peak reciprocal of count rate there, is 1.68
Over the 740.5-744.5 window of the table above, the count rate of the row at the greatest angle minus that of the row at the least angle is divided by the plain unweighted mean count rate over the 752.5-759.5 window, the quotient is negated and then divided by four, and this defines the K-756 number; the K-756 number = 0.021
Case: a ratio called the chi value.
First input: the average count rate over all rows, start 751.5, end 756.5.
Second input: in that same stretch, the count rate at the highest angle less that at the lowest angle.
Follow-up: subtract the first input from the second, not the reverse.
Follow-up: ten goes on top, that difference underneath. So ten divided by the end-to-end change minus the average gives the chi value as -15.5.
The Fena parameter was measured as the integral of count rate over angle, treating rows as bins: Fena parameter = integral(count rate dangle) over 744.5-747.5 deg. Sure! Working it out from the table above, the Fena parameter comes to 1.8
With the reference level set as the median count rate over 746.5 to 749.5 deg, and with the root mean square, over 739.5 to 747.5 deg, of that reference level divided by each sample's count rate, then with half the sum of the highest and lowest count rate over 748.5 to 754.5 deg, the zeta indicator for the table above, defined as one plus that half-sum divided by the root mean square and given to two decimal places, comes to 1.73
